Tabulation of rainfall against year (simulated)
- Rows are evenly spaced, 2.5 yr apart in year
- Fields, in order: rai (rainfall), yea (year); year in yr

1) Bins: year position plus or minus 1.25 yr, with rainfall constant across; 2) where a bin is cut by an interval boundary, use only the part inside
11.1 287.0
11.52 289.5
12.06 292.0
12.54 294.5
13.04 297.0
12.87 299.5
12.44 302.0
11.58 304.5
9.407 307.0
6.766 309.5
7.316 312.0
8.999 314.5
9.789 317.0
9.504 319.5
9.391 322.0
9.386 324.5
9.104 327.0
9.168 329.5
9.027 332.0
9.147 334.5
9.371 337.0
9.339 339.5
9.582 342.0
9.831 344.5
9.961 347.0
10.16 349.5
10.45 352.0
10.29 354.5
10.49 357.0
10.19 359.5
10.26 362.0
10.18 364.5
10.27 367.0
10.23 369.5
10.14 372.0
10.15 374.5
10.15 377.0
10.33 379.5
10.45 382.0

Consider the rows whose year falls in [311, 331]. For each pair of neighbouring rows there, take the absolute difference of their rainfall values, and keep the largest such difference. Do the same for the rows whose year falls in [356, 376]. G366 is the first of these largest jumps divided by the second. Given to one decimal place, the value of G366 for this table 5.6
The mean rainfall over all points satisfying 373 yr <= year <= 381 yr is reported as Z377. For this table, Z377 10.2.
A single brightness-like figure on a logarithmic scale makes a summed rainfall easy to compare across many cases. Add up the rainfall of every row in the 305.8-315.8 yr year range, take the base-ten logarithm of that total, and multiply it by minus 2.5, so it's -3.78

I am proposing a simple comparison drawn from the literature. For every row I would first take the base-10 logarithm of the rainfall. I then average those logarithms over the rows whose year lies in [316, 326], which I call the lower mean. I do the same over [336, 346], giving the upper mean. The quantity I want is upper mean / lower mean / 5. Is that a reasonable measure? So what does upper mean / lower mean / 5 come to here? 0.20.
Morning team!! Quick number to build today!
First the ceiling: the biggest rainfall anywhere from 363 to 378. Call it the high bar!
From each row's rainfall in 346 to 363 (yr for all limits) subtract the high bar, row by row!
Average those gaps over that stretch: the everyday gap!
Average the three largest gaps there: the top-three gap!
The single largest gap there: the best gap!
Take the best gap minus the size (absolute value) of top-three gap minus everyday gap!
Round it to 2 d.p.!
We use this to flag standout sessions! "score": 0.07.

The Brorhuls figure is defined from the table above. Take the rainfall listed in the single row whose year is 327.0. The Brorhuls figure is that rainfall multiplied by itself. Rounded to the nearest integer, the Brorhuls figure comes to 83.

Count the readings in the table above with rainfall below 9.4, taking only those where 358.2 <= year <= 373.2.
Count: 0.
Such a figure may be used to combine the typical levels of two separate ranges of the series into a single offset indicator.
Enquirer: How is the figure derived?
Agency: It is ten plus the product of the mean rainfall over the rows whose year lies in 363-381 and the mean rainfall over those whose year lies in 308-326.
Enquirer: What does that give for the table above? 99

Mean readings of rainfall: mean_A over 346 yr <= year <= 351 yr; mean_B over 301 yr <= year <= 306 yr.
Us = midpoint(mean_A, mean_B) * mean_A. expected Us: 111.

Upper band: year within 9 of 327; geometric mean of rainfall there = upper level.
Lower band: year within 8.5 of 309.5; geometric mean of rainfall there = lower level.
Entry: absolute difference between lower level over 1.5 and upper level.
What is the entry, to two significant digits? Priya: 3.1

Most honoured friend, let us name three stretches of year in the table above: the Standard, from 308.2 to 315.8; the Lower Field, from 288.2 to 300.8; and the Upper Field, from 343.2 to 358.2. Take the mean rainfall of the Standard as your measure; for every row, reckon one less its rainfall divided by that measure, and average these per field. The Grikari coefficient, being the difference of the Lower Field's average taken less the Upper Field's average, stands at -0.29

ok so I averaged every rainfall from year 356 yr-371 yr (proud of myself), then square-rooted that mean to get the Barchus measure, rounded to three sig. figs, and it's 3.20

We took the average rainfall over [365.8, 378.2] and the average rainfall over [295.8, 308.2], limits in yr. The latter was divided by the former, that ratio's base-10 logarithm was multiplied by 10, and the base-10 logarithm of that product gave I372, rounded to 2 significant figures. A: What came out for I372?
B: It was -0.18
